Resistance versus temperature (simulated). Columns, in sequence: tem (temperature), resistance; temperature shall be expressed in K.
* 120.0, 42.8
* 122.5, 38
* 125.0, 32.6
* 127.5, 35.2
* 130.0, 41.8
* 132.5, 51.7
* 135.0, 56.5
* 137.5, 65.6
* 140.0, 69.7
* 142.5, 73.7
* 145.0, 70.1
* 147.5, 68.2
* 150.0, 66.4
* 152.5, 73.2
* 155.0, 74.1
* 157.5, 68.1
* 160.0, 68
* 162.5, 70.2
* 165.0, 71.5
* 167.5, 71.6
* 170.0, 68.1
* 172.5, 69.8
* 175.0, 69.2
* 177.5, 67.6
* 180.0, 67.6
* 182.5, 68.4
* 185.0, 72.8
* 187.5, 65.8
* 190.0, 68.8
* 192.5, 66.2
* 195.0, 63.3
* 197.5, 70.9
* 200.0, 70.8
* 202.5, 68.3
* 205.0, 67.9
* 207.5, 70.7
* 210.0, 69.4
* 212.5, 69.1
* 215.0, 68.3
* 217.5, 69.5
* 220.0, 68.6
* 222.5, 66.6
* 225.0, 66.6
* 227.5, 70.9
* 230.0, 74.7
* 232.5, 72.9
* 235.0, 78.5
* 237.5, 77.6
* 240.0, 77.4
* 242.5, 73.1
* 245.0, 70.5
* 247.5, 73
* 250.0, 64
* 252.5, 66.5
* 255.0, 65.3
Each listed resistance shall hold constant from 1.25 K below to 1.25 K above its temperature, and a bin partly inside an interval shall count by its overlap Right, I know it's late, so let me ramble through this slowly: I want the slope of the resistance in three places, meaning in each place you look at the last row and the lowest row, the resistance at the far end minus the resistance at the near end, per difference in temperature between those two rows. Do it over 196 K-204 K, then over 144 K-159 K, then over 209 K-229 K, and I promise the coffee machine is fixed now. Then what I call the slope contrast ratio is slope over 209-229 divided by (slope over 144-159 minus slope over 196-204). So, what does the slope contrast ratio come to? 0.24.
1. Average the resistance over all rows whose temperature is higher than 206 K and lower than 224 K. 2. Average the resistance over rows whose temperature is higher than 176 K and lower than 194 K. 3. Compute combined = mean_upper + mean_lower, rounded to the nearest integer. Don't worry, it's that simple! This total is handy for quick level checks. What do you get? 137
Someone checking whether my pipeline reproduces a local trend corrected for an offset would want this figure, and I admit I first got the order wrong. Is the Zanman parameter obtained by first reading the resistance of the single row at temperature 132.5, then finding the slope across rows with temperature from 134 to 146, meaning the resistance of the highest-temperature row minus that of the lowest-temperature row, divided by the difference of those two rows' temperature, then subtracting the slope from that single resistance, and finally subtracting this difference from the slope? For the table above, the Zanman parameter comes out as -49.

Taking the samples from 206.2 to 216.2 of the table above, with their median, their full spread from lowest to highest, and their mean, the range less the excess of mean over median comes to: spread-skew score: 2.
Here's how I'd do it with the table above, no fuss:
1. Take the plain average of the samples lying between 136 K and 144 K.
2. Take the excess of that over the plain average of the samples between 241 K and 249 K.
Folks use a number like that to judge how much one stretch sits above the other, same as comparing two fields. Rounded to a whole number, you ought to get -3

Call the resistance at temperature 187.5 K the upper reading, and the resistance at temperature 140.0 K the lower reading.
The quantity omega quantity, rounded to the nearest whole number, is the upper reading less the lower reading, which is -4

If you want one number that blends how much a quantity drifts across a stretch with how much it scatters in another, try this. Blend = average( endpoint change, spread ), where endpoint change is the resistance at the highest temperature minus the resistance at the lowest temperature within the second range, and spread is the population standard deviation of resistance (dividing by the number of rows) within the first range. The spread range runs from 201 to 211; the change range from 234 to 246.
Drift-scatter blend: -3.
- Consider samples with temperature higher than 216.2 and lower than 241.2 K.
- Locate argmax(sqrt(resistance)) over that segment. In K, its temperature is 235.0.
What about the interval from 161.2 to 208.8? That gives 185.0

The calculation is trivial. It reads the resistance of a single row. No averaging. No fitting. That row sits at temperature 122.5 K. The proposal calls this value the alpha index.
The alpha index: 38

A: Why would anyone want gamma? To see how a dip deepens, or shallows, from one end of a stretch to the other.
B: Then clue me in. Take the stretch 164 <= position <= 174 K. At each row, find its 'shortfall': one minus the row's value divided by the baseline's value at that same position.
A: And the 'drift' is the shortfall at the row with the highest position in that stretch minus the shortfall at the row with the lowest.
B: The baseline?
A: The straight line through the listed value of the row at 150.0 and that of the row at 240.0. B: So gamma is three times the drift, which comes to 0.12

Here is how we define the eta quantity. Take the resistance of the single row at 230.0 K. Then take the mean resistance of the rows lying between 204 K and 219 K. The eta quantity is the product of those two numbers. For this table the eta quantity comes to 5166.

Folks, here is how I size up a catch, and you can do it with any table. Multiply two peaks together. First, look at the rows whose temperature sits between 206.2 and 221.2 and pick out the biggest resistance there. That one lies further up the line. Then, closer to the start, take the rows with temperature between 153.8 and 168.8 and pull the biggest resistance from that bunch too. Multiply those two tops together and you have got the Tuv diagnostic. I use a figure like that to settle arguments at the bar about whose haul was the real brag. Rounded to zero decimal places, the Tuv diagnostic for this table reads 5239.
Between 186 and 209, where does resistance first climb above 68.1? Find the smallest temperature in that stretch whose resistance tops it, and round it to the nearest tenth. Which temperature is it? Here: 190.0 K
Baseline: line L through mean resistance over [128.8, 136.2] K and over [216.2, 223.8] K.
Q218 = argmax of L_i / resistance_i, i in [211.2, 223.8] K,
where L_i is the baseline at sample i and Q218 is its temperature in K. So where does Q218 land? 222.5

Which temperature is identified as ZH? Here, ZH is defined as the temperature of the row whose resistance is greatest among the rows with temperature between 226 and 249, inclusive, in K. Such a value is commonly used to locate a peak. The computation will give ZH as 235.0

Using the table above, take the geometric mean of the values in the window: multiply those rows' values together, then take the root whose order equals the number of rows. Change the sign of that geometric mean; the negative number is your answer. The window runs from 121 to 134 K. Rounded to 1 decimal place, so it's -39.3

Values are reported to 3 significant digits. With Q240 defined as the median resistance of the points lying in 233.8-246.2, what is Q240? 77.4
